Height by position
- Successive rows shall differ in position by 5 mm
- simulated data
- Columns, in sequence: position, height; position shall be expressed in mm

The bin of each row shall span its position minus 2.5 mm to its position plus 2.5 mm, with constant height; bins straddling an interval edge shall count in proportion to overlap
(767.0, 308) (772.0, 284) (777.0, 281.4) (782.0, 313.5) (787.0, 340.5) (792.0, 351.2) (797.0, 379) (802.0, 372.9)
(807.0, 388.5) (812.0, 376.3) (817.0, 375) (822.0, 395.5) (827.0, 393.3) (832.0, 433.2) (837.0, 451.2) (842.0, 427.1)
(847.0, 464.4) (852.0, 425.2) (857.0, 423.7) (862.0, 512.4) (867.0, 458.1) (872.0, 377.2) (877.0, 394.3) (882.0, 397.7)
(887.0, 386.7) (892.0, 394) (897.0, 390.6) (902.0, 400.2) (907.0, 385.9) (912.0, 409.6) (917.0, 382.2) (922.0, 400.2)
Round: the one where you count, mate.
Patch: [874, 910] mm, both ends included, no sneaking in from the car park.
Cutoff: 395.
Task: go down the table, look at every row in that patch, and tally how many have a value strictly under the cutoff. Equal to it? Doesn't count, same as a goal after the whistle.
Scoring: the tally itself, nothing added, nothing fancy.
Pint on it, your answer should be 5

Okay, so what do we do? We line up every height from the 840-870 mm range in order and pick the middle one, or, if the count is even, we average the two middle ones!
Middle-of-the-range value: 443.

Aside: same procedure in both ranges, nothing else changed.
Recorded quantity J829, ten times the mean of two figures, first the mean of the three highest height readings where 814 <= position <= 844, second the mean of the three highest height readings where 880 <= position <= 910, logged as 4172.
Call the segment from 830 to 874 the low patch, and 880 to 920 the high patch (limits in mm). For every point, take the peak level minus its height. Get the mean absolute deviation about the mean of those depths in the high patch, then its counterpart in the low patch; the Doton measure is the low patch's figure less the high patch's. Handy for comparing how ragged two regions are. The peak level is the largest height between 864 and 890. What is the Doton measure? 20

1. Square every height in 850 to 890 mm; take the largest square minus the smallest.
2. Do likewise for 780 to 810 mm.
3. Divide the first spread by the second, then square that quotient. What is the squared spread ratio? 5.2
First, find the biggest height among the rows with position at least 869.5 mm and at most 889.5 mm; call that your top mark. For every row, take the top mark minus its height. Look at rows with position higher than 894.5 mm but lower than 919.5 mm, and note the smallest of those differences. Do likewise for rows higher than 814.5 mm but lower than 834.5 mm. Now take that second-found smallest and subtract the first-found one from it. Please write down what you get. -24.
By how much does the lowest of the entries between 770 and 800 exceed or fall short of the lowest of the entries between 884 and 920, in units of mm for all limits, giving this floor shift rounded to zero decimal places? -101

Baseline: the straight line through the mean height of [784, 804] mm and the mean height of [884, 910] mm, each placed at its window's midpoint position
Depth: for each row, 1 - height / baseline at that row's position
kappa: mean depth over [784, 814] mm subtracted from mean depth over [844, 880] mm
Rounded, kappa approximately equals -0.13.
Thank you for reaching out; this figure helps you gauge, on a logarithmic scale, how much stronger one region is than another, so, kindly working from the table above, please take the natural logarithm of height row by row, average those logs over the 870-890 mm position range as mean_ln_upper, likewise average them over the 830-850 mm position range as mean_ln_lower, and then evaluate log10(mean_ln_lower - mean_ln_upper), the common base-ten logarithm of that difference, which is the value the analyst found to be -0.9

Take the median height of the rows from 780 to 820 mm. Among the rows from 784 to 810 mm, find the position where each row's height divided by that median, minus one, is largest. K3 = 807.0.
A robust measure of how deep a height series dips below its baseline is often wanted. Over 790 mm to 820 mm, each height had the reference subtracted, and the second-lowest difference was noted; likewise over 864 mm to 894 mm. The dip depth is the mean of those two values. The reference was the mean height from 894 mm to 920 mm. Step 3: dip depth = -14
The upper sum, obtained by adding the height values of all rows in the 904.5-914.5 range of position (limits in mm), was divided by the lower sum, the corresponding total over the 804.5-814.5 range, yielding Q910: 1.04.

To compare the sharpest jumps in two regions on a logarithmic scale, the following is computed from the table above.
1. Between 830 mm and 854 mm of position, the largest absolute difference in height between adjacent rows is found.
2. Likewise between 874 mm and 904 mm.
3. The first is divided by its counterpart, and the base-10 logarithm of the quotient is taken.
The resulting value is 0.6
